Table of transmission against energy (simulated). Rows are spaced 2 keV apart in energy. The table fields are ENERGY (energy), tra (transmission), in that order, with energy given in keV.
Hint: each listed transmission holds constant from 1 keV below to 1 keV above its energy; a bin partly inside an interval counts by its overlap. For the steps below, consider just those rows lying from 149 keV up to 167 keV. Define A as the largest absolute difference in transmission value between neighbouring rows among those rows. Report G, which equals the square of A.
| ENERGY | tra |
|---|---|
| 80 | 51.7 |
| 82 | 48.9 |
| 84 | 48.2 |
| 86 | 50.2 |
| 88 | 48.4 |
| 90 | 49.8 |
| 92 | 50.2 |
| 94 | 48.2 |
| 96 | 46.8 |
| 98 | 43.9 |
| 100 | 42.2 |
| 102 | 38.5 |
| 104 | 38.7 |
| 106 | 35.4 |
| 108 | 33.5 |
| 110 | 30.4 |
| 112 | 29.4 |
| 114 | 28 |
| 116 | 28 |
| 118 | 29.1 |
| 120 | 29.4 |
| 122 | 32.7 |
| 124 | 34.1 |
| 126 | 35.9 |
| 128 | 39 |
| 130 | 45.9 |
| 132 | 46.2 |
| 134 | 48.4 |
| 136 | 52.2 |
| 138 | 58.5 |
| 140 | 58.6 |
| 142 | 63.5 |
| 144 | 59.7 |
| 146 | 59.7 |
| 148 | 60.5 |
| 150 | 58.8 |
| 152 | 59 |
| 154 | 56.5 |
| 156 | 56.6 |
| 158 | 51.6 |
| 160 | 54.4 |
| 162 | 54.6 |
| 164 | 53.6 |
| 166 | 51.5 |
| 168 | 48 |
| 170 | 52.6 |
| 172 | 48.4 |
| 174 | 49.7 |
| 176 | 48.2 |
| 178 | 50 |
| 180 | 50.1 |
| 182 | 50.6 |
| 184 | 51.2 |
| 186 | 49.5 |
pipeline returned 25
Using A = 5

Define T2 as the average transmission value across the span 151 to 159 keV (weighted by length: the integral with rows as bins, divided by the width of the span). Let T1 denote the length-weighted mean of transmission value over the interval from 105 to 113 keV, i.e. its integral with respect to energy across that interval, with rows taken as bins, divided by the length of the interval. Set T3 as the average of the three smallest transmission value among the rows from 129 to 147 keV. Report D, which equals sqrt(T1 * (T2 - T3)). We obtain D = 17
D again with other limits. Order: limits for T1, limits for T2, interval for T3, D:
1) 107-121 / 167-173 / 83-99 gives 10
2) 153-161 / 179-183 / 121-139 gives 30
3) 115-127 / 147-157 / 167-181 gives 18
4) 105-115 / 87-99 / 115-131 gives 24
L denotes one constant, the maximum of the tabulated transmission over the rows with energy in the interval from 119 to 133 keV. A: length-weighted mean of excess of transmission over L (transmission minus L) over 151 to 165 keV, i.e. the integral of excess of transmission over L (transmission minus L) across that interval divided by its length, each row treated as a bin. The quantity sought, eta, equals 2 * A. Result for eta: 18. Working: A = 9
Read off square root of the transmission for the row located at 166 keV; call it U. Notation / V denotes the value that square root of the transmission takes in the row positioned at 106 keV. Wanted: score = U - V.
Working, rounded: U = 7.2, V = 5.9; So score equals 1.2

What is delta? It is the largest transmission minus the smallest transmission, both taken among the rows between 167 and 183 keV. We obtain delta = 5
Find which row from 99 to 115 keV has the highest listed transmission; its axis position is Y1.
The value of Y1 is 100 keV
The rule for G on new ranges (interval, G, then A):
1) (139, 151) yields 24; 5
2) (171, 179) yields 3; 2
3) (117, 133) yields 48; 7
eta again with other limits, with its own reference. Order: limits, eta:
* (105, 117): -31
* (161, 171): 12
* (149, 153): 25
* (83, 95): 6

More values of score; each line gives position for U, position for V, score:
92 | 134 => 0.1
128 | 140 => -1.4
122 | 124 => -0.1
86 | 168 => 0.2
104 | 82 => -0.8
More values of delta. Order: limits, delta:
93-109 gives 15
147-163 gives 9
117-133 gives 17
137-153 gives 5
